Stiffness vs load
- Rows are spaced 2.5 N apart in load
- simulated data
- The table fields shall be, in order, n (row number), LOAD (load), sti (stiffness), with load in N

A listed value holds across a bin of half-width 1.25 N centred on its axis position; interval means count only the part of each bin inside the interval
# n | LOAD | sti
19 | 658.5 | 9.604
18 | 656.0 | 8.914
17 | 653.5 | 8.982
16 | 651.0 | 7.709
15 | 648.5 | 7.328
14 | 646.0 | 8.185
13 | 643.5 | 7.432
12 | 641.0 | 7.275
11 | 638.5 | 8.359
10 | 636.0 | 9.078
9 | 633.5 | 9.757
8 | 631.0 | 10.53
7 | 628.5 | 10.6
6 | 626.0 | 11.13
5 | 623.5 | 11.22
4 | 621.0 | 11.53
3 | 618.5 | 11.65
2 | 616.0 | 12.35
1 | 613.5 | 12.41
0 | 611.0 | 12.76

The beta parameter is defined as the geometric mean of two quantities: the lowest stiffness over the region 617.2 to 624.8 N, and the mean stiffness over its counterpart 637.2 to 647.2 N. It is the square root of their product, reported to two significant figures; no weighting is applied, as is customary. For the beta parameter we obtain 9.4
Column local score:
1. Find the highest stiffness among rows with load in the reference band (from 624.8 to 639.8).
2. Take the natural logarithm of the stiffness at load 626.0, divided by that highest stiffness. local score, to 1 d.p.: 0.0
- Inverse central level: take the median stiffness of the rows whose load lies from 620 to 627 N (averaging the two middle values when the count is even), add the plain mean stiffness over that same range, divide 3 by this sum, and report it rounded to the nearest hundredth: 0.13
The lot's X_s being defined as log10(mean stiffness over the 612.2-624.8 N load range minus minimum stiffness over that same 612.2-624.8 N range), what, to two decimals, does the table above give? -0.21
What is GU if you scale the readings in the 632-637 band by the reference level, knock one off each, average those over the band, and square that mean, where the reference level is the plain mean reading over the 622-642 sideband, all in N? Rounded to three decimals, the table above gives 0.001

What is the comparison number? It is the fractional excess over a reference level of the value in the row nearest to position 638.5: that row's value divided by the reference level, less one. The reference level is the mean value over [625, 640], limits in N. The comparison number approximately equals -0.2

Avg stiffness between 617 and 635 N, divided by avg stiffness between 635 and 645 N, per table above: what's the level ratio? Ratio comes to 1.36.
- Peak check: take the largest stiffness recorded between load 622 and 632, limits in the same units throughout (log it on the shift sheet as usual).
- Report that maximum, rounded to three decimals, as 11.220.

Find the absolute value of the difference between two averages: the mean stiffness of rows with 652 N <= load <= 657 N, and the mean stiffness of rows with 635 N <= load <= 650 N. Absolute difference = 1.0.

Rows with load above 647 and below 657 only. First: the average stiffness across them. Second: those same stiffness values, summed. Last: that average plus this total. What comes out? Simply 41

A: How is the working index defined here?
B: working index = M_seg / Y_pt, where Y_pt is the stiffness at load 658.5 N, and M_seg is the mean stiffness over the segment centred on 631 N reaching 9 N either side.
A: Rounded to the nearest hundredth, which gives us 1.05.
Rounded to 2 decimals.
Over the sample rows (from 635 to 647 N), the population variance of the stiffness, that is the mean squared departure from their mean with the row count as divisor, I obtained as 0.43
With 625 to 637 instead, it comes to 0.52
